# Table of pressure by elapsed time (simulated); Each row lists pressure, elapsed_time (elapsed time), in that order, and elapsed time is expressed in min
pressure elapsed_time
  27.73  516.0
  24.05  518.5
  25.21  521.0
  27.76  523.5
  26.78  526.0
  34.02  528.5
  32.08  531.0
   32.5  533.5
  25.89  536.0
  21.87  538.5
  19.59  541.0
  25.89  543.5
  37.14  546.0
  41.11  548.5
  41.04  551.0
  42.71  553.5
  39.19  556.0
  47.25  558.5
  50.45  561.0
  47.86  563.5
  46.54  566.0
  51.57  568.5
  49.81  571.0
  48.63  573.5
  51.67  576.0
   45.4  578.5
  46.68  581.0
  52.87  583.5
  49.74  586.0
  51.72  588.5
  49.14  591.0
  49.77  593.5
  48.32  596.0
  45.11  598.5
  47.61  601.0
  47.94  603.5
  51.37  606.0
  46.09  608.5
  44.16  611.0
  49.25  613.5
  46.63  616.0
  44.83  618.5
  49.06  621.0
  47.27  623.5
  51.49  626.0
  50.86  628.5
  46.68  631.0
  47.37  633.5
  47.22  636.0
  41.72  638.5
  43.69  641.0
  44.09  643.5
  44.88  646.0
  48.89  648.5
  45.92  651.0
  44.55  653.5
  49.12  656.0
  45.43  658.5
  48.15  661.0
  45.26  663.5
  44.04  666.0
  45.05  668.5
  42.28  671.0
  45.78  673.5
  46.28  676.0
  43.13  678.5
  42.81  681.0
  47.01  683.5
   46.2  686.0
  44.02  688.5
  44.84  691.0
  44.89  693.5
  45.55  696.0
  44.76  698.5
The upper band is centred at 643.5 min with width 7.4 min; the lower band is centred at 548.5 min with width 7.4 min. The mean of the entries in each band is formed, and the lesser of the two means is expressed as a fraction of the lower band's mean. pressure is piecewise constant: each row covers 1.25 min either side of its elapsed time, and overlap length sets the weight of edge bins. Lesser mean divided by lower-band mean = 1.00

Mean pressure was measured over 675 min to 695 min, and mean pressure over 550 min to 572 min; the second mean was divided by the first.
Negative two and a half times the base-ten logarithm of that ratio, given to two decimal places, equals -0.03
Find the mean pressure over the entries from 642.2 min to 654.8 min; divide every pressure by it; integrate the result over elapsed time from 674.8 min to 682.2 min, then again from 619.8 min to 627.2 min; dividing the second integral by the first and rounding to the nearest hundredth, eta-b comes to 1.12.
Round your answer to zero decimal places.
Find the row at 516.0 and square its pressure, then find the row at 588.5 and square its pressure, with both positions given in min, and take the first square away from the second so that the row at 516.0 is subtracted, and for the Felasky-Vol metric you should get 1906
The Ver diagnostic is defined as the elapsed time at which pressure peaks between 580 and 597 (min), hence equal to 583.5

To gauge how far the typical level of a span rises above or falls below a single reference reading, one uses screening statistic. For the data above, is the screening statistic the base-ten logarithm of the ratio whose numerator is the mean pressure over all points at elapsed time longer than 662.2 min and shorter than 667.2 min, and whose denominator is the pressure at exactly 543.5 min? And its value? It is 0.24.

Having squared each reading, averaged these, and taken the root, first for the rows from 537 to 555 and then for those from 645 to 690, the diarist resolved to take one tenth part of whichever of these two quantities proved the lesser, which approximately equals 3.40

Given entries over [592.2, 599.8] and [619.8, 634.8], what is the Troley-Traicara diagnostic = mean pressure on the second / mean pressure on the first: 1.02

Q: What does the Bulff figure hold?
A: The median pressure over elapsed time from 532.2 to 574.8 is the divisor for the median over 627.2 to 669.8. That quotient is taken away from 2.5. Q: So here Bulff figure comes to 1.39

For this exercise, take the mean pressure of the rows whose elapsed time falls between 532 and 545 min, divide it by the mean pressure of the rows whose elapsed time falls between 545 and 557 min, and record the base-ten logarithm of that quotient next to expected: -0.20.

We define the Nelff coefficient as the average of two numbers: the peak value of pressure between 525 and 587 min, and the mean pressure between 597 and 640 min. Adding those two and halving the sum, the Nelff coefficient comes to 50.1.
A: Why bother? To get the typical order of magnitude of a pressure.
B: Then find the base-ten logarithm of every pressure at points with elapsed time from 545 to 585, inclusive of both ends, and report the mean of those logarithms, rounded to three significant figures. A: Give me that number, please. 1.66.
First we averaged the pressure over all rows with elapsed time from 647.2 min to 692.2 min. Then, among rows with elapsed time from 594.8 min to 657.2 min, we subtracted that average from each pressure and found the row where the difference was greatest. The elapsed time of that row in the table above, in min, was 626.0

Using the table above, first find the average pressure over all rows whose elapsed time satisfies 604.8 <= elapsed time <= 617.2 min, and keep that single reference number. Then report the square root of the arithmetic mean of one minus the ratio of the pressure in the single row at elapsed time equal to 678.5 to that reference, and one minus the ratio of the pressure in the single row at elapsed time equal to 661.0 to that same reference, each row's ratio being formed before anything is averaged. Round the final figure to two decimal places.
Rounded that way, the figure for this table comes 0.20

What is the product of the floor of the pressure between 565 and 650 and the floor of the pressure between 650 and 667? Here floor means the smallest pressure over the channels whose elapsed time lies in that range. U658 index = 1837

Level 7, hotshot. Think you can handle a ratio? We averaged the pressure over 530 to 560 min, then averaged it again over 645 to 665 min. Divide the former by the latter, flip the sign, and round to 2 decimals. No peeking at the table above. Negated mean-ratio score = -0.73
